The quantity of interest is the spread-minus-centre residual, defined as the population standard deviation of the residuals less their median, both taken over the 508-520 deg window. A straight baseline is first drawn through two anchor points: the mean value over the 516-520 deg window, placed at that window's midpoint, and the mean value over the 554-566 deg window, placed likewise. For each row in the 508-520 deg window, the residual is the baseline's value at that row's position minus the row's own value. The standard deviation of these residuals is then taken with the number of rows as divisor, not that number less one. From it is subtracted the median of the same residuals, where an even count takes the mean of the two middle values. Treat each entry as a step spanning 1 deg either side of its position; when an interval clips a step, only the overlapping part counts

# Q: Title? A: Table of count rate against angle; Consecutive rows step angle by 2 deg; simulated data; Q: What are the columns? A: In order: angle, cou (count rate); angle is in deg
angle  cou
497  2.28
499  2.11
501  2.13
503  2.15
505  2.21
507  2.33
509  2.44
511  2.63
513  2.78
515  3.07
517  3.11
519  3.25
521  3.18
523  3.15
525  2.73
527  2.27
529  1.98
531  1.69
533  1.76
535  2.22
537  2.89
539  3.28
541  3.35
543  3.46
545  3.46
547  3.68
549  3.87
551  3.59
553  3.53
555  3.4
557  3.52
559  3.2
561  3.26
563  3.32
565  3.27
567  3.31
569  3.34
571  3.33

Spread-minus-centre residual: 0.0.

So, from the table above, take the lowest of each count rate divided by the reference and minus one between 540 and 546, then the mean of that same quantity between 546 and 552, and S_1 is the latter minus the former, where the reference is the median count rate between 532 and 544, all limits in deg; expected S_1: 0.12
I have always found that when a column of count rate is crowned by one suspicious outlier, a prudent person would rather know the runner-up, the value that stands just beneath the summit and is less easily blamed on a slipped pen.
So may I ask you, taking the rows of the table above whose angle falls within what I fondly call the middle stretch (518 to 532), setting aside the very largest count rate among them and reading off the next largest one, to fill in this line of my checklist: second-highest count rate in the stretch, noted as 3.18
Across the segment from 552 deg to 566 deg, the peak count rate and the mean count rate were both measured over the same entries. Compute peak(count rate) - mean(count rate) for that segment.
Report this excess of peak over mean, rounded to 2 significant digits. 0.17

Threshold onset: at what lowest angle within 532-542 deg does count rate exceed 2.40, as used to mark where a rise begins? 537 deg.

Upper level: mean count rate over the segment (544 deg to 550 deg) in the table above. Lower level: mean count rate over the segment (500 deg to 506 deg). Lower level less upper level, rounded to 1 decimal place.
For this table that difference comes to -1.5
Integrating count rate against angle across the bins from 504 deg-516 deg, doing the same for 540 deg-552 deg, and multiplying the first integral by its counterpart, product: 1324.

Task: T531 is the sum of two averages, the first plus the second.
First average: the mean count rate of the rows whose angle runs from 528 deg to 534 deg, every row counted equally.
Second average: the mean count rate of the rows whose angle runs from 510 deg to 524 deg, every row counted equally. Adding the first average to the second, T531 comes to 4.8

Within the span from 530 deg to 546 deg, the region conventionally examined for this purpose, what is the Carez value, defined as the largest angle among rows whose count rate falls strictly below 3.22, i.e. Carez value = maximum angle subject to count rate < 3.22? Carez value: 537 deg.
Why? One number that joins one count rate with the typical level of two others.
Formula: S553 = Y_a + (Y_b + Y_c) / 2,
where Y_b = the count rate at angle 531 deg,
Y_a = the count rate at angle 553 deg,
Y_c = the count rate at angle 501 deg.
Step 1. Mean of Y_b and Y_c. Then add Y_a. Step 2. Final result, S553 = 5.4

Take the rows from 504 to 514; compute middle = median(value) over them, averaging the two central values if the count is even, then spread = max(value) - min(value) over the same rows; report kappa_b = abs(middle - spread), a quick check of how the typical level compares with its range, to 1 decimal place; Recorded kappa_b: 1.9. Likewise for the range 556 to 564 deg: 3.0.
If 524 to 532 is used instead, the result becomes 1.1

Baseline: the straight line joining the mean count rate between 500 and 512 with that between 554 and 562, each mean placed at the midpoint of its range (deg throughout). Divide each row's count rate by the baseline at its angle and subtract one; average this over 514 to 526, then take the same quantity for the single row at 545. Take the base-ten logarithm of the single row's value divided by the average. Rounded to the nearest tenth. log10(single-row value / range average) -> -0.2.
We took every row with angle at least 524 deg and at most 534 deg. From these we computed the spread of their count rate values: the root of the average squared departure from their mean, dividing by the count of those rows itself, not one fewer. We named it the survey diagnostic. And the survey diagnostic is 0.38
